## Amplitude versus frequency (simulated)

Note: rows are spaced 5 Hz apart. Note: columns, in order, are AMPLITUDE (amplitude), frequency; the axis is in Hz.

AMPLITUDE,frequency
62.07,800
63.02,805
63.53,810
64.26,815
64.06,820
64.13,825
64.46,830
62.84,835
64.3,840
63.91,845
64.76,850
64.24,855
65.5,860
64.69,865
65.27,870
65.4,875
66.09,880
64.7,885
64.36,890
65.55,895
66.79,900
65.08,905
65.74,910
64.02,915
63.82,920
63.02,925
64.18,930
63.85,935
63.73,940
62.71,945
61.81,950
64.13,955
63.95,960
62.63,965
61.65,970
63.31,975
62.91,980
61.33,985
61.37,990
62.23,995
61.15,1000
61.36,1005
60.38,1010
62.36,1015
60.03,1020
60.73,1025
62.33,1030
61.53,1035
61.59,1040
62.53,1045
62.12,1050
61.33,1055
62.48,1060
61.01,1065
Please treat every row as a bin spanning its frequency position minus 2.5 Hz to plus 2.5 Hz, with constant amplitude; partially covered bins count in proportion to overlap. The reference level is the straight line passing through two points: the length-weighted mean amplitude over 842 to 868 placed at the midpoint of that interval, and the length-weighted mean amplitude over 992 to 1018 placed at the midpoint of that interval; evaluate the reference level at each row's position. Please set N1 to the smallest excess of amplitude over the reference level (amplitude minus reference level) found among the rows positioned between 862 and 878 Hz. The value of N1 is 0.3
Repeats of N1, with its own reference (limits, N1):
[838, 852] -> -0.9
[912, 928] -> -0.1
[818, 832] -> -1.3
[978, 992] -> -0.6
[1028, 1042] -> 0.7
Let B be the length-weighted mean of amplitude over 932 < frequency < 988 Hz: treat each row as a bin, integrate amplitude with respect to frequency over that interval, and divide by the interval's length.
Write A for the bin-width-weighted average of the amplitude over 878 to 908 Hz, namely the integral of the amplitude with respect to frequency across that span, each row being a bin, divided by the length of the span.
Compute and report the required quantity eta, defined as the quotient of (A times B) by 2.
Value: 2058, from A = 65.4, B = 62.9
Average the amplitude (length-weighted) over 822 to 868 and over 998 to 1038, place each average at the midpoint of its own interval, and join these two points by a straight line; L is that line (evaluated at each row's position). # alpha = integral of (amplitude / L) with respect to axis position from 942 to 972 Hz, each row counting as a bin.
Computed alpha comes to 30 Hz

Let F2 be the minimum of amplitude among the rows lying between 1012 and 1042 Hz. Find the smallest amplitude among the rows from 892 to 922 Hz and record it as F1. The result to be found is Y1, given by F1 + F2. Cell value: 124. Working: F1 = 63.82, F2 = 60.03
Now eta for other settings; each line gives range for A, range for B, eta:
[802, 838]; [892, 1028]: 2007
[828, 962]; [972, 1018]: 1990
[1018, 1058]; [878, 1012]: 1951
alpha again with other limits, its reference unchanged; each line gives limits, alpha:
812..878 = 66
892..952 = 61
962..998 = 36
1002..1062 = 61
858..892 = 35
